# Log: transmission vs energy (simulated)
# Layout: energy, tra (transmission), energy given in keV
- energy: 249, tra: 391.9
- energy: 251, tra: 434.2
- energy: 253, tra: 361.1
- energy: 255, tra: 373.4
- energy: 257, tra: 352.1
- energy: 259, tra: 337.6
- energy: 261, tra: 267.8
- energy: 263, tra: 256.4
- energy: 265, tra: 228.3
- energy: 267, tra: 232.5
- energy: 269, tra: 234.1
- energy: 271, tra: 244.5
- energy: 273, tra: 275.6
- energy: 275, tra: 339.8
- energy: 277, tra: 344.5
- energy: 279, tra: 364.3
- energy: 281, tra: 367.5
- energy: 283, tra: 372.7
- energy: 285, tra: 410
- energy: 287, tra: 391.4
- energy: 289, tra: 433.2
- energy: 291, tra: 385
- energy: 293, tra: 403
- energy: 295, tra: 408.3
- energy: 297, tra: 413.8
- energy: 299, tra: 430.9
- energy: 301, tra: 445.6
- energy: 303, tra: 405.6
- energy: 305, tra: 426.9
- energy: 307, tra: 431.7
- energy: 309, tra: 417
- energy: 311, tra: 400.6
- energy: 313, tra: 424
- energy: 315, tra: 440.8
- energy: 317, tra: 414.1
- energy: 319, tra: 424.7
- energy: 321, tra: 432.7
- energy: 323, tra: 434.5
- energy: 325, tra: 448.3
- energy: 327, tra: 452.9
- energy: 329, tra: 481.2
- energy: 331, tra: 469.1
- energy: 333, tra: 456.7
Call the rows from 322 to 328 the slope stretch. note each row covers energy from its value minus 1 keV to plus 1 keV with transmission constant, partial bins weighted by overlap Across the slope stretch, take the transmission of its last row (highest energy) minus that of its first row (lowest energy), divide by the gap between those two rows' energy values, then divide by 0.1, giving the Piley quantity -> 46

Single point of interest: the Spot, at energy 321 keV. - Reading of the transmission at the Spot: 432.7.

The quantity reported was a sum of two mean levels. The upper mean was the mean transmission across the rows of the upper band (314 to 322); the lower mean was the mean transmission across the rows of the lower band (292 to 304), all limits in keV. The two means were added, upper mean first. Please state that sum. 846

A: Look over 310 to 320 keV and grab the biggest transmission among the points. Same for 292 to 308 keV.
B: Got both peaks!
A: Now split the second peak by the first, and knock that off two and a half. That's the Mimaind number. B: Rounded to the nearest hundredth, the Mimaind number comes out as 1.49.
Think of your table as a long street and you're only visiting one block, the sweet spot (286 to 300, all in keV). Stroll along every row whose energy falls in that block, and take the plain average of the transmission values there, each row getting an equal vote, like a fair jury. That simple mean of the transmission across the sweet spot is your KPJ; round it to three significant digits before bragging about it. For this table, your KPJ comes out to 409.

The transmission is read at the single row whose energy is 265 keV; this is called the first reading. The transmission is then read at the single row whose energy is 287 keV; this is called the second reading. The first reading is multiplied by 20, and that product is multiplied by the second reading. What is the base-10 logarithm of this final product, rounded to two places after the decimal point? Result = 6.25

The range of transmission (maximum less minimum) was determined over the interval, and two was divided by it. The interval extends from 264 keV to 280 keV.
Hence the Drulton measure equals 0.015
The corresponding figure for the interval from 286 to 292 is 0.041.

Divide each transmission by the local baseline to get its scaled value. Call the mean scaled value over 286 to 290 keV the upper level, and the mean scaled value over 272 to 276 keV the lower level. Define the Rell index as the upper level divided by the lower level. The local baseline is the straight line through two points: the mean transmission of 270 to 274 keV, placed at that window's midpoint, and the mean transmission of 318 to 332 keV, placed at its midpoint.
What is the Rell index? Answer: 1.13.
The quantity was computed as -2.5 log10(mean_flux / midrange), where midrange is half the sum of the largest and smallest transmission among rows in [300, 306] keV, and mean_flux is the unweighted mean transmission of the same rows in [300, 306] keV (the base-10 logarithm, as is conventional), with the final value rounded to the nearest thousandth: -0.001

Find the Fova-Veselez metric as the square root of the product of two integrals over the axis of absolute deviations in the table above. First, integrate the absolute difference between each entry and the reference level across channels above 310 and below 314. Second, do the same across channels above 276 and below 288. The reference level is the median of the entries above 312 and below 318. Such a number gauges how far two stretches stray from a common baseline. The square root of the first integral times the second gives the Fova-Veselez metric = 166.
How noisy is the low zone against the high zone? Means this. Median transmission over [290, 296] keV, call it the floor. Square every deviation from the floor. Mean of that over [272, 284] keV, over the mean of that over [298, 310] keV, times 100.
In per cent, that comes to 652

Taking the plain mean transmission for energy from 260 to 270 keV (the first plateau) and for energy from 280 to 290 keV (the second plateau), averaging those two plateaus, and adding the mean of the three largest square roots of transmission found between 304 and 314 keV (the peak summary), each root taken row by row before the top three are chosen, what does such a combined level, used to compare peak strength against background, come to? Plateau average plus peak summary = 340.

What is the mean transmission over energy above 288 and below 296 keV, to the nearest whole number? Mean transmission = 407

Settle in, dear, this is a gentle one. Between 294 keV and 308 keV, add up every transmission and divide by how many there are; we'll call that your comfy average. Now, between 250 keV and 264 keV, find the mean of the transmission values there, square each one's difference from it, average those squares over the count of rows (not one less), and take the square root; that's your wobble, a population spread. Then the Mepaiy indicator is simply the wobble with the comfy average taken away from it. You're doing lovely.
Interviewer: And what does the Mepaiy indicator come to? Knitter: -366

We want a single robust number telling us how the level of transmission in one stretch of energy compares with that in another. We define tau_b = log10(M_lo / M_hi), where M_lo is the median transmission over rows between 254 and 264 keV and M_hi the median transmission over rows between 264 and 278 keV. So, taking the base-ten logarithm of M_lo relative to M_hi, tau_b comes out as 0.14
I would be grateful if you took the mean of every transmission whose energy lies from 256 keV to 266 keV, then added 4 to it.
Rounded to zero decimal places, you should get 292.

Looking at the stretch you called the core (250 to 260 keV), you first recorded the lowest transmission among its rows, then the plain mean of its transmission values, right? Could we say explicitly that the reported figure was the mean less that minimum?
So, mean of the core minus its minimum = 34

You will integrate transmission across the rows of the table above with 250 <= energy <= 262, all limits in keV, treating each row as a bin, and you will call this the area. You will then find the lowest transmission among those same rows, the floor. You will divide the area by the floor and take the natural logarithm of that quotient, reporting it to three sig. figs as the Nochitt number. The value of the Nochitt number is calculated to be 2.76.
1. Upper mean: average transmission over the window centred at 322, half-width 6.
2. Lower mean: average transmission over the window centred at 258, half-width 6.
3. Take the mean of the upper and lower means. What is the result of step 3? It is 380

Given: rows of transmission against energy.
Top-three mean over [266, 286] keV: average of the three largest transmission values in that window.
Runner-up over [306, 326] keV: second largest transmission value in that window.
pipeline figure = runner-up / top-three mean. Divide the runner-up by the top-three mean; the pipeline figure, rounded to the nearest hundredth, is 1.15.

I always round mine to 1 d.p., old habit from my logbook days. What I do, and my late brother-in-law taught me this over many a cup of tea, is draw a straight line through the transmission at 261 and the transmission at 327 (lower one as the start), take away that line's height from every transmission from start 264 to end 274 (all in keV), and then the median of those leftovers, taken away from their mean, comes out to 4.1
